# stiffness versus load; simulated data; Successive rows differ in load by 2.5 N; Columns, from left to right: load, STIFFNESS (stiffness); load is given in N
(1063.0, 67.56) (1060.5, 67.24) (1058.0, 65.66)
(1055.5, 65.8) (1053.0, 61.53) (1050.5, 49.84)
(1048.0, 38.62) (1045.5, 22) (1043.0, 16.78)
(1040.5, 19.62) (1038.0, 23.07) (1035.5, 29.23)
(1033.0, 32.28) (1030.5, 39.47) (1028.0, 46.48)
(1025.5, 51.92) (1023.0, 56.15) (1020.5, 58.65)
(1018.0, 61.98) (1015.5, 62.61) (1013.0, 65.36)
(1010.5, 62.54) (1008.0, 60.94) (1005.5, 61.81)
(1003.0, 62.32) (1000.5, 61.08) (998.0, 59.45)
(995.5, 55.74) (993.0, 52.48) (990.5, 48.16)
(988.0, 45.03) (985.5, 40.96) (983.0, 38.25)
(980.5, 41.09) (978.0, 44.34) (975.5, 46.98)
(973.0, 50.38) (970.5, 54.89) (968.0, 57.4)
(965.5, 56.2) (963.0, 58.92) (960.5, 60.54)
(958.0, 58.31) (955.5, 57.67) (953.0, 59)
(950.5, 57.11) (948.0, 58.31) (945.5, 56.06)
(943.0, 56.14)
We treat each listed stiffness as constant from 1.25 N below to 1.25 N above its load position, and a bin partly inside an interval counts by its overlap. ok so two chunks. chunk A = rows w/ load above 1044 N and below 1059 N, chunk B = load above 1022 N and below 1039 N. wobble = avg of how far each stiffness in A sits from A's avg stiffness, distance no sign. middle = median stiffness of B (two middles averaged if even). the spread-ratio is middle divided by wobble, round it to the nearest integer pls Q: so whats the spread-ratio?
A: 3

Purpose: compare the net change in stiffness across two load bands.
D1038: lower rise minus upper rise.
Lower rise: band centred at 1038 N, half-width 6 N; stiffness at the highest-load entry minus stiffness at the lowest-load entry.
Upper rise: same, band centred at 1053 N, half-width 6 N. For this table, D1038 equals -43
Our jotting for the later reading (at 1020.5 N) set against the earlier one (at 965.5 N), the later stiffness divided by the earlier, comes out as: 1.0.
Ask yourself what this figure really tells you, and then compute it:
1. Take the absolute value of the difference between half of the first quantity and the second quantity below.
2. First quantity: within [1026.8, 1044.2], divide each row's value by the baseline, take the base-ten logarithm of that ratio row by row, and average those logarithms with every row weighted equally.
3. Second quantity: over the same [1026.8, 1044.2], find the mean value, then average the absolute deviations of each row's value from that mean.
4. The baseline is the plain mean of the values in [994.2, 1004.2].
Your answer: 8.6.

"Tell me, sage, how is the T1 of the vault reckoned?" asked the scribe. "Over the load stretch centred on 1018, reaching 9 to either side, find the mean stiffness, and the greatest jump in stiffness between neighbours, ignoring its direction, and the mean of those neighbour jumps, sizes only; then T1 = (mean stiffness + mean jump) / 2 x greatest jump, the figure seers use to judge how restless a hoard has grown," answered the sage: 132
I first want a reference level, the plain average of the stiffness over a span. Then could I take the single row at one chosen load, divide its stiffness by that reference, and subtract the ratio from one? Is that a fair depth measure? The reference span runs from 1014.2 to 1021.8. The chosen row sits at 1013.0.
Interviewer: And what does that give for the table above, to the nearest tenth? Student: -0.1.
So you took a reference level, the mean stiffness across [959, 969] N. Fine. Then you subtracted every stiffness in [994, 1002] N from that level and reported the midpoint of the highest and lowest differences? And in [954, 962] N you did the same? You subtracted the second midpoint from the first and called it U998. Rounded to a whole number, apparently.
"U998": 1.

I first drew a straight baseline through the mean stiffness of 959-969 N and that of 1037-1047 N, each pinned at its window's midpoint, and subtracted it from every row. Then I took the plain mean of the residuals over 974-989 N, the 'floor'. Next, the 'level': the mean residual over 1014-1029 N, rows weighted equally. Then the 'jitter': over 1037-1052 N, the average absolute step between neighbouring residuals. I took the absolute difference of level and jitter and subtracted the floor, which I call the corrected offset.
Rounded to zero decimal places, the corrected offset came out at 25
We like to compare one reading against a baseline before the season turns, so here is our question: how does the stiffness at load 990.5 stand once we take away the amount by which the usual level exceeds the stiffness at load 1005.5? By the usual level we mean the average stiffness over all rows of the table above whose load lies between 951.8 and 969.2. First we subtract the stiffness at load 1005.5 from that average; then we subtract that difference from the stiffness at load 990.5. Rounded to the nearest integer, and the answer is 52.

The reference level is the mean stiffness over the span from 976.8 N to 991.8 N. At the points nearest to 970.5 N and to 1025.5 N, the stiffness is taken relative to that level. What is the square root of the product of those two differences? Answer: 10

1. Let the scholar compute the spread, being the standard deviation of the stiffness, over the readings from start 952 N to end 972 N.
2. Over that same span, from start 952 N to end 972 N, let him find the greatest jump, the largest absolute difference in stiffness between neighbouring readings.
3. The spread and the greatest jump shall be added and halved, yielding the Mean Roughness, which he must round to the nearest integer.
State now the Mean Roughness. 2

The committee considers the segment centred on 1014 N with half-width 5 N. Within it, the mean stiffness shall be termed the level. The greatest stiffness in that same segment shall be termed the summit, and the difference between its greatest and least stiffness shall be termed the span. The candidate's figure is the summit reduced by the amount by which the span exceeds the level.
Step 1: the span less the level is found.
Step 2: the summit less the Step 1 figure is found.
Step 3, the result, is 125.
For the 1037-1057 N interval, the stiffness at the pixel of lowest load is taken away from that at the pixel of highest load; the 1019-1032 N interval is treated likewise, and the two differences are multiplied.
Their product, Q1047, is -820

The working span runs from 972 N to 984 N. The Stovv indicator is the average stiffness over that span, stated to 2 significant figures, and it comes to 44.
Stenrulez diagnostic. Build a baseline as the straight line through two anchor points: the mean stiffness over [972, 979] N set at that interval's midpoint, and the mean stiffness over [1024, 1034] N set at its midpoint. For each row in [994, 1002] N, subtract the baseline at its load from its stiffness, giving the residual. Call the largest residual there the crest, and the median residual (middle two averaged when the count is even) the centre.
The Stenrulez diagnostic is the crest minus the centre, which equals 1.8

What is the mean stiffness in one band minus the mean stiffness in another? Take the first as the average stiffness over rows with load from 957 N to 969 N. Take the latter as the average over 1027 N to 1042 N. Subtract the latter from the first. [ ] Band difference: 27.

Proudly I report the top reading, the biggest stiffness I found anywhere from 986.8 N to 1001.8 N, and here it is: 61.08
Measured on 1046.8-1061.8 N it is 67.24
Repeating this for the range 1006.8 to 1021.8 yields 65.36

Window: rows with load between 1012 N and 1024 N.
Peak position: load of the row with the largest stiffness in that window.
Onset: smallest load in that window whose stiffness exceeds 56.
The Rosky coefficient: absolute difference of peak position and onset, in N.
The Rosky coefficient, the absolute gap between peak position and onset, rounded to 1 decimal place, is 0.0 N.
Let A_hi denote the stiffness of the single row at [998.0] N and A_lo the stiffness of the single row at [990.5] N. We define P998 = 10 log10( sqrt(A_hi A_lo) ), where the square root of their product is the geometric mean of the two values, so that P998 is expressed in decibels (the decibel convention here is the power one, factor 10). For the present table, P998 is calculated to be 17.3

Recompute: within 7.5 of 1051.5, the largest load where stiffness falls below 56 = 1050.5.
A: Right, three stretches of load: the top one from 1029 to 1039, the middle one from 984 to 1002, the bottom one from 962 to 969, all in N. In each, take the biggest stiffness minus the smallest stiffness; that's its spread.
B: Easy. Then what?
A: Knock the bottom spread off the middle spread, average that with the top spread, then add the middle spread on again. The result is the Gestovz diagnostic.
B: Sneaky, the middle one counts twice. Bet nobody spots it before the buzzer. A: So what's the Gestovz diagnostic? 37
